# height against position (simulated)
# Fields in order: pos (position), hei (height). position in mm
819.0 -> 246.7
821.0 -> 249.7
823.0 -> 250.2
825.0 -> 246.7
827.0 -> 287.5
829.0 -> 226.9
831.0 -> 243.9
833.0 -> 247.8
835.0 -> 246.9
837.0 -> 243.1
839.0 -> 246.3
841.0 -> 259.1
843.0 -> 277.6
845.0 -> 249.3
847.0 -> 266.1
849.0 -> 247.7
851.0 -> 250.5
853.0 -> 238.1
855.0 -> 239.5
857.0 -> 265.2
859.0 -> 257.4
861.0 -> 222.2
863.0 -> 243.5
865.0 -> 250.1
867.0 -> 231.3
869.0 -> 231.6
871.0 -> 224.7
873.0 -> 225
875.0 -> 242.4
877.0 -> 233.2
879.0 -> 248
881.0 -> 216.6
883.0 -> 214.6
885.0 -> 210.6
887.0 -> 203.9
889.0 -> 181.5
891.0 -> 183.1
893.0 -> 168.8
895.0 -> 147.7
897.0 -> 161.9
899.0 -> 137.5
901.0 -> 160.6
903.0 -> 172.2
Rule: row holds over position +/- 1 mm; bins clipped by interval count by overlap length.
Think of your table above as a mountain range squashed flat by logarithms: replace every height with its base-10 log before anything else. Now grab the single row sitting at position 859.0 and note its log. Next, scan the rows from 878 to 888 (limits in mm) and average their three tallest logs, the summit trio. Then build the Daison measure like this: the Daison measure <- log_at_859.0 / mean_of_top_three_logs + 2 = 3.02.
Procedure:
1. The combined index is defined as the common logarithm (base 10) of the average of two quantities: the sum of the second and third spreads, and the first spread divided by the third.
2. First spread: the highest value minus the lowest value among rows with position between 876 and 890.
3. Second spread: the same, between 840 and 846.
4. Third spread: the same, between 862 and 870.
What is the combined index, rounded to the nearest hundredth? 1.40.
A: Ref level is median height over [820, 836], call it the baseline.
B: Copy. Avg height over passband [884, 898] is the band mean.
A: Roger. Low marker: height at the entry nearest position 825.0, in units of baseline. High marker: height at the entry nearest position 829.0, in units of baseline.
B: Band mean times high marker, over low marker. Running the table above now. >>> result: 165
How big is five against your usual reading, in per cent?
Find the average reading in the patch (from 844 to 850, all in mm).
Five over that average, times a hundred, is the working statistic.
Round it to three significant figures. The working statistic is 1.97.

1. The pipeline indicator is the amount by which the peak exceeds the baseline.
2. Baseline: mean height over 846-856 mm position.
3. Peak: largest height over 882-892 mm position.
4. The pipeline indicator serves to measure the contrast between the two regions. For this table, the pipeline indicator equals -34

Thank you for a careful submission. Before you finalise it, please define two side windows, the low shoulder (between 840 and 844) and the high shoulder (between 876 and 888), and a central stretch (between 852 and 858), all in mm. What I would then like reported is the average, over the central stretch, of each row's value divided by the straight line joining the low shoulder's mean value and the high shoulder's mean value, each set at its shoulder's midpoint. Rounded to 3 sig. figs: 0.979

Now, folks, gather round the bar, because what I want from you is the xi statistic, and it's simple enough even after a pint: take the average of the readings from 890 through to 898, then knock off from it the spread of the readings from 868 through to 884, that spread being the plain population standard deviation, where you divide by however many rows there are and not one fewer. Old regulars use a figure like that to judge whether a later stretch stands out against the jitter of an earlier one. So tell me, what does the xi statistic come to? 154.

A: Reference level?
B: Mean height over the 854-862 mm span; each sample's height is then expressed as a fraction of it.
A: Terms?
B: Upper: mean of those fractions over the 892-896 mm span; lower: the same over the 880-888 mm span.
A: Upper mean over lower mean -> 0.75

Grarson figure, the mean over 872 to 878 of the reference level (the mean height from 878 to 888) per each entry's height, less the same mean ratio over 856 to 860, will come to 0.10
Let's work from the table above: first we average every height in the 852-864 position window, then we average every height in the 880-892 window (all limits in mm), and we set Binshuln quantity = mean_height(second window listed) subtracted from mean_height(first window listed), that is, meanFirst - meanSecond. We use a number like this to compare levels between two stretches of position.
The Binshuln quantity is 43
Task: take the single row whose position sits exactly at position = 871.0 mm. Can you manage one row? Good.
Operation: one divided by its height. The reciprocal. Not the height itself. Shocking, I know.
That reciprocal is 0.0045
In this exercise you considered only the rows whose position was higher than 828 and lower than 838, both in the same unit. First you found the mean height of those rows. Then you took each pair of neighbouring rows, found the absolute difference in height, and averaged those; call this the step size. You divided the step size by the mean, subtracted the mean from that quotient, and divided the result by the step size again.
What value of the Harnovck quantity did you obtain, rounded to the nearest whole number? -38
